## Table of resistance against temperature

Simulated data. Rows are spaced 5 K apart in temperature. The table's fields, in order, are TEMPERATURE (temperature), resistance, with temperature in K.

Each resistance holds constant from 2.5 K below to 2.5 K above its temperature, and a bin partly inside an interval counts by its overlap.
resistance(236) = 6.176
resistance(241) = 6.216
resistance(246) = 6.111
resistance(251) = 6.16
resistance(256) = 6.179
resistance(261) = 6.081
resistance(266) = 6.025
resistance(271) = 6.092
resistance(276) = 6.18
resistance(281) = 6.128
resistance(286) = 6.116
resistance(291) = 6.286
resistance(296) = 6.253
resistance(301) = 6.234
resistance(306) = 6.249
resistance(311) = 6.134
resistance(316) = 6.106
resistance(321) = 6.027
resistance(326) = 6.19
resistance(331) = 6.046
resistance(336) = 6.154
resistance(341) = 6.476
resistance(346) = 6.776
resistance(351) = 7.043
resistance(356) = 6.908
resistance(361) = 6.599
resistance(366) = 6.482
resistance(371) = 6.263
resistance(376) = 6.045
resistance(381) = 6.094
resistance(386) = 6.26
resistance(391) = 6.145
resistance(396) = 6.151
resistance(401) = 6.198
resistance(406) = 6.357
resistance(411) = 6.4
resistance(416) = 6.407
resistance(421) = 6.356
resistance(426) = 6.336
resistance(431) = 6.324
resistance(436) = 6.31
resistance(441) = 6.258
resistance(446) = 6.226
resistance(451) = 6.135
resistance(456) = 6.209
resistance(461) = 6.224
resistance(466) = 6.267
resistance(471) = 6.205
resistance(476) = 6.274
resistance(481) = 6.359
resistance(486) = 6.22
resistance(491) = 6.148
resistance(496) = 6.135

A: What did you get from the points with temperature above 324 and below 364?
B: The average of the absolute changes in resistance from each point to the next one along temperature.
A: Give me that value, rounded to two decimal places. 0.23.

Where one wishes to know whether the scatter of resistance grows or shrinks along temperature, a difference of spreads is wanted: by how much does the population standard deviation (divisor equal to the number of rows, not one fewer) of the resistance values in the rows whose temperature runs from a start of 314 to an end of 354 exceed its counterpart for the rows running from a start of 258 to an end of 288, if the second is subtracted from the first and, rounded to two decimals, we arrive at 0.31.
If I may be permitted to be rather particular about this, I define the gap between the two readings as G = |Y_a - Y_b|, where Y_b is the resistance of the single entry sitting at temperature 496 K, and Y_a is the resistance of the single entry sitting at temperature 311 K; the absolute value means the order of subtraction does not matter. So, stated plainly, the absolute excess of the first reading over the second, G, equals 0.00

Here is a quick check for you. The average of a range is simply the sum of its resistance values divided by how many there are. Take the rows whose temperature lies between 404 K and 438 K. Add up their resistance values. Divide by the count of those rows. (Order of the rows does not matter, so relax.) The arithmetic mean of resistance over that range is 6.36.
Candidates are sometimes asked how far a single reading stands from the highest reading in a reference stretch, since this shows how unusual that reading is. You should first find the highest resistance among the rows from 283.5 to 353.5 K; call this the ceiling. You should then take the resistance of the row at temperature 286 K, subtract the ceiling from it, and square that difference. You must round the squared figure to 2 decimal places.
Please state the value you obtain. 0.86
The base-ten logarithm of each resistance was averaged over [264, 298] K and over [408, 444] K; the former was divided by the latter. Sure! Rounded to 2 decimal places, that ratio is 0.98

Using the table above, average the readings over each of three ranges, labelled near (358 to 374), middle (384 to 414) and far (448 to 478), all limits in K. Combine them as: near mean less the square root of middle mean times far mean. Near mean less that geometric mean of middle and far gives 0.21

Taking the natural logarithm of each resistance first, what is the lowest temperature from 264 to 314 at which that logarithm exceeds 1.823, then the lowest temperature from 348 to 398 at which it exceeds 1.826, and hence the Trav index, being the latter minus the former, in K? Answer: 60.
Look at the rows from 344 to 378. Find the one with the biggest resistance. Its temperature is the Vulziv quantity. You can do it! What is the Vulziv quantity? 351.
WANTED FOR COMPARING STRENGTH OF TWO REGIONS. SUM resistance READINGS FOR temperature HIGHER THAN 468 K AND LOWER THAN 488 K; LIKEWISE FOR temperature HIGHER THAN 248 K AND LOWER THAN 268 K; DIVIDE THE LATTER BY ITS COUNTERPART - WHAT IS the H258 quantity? 0.98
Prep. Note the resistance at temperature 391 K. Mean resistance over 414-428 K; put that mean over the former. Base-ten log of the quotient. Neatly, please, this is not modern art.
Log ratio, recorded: 0.015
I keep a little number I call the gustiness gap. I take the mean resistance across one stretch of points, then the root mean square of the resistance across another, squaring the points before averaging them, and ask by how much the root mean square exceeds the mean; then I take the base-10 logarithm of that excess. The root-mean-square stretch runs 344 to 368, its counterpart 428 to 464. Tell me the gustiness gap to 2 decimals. -0.28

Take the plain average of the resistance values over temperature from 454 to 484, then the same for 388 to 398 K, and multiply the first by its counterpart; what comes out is 38.5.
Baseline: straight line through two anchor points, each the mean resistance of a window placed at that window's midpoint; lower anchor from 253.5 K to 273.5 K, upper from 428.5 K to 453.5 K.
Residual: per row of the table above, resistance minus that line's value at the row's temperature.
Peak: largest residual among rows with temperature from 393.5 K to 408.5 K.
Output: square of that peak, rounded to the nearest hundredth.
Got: 0.02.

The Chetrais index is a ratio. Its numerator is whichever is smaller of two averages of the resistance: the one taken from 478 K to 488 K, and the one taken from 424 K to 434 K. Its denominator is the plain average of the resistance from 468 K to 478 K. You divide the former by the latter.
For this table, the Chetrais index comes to 1.01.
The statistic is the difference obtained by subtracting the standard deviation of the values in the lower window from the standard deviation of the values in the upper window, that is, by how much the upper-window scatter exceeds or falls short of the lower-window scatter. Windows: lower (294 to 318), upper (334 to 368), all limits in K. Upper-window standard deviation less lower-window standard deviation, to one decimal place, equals 0.2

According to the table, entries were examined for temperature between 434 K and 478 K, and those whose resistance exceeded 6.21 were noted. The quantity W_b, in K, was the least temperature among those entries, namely 436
